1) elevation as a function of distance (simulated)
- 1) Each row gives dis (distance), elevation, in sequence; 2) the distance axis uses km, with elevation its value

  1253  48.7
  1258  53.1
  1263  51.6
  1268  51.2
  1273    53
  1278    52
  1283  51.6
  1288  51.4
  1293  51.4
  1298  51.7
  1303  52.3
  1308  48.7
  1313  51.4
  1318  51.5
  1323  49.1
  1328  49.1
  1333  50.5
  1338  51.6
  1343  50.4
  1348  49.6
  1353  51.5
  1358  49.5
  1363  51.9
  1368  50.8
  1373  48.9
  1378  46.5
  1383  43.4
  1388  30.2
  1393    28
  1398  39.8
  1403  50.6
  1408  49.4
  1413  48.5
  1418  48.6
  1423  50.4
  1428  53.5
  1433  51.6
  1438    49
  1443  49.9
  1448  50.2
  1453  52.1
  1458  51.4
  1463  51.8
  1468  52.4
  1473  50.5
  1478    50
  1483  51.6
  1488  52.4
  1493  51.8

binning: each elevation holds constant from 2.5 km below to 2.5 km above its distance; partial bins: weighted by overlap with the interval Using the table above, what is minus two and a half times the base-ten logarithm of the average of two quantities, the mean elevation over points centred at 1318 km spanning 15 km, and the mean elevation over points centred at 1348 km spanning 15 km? -4.26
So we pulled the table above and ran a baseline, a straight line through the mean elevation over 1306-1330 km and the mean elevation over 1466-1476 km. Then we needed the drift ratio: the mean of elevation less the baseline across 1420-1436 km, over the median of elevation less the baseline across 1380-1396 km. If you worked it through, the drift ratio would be 0.0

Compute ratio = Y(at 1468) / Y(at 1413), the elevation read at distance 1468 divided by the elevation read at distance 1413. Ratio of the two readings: 1.08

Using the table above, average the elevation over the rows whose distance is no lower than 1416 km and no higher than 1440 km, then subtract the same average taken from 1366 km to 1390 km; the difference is 7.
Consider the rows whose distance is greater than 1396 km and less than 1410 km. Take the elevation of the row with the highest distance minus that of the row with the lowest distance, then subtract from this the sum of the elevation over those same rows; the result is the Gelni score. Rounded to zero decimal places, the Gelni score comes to -130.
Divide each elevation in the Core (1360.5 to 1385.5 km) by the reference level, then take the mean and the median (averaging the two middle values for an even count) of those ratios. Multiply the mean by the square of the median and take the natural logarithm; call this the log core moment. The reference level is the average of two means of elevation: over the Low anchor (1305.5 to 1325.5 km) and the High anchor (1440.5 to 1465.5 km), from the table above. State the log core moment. -0.12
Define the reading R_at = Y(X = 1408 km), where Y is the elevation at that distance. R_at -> 49.4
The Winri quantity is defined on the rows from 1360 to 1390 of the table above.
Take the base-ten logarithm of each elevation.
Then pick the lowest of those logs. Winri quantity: 1.48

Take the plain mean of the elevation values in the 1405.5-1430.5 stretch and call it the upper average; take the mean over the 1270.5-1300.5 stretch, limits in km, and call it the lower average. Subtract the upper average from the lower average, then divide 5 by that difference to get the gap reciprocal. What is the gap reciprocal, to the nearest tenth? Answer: 2.8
